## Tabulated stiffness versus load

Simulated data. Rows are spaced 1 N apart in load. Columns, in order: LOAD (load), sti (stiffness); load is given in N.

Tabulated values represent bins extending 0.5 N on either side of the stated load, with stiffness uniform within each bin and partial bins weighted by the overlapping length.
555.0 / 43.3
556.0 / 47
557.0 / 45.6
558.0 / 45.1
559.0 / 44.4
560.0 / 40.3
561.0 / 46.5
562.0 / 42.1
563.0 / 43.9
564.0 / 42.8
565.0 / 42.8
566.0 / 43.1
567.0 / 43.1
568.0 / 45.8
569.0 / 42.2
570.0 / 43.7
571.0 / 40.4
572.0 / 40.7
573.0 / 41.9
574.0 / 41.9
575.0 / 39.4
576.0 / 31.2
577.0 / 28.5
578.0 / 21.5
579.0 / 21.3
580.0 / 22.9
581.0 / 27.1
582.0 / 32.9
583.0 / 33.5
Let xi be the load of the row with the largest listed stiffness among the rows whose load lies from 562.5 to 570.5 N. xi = 568.0 N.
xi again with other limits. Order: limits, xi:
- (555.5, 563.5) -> 556.0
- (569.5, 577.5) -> 570.0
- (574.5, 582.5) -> 575.0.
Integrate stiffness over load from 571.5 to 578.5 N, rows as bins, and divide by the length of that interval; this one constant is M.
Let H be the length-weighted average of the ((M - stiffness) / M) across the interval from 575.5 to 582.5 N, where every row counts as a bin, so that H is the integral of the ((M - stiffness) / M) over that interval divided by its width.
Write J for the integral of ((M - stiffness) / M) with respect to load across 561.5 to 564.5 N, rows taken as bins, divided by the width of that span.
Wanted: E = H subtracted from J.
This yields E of -0.5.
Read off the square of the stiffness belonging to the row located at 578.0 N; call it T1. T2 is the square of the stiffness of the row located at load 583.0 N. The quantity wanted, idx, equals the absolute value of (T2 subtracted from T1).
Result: 660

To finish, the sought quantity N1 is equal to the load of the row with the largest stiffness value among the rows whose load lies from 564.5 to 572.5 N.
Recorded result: 568.0 N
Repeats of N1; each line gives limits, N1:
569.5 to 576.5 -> 570.0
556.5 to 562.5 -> 561.0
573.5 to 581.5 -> 574.0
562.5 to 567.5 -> 563.0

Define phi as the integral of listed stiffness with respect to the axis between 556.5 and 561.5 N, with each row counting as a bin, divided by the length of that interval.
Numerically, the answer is 44.4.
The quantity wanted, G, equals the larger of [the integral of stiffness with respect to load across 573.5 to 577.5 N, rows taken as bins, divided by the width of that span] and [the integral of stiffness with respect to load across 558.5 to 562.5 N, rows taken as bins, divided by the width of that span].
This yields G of 43.3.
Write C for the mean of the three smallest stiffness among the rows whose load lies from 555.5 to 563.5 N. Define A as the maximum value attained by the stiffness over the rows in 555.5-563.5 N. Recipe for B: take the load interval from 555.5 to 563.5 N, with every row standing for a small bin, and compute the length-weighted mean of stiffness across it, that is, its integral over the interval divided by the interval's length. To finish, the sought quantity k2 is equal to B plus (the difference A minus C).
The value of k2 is 49.3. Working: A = 47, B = 44.4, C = 42.1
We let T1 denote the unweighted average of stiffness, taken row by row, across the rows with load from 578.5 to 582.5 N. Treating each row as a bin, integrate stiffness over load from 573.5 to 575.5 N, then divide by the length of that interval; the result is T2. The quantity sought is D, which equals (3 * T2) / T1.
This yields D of 4.7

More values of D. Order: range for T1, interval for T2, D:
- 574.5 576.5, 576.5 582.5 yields 2.2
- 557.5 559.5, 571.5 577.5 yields 2.5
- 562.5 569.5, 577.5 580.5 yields 1.5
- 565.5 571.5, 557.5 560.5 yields 3.0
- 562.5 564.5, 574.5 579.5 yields 2.0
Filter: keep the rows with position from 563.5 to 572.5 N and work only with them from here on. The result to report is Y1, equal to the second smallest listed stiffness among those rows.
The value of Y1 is 40.7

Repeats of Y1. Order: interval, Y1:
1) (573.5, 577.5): 31.2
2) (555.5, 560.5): 44.4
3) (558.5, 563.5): 42.1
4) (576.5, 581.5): 21.5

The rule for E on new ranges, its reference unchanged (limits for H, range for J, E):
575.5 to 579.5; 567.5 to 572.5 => -0.5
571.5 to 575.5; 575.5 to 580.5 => 0.5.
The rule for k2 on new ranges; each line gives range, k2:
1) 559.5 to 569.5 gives 48.2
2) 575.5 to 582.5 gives 37.5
